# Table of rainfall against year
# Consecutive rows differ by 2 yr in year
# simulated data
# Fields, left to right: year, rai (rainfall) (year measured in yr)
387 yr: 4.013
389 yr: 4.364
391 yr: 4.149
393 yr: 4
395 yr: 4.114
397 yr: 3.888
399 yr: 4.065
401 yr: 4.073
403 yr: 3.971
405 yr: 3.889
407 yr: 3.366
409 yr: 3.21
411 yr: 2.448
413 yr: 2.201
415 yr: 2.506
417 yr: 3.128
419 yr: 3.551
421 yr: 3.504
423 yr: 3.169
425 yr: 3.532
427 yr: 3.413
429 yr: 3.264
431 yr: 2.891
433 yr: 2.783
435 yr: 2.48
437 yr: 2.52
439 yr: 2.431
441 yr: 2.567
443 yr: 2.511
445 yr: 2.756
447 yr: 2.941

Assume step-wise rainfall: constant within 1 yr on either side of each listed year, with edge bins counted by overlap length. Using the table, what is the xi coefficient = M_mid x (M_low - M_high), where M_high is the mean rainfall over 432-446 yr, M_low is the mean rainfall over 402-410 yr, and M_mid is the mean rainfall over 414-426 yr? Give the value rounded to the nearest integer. 3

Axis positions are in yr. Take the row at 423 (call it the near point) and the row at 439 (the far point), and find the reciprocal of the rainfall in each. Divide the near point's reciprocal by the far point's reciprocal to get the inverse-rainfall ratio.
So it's 0.77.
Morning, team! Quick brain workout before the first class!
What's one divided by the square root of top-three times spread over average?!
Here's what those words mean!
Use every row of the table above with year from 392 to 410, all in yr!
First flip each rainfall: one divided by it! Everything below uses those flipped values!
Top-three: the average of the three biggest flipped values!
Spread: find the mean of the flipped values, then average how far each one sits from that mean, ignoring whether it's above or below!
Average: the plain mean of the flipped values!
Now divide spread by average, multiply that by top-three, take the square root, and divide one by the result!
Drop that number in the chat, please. 7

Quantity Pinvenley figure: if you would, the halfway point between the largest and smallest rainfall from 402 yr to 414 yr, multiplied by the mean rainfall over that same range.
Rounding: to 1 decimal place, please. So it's 9.8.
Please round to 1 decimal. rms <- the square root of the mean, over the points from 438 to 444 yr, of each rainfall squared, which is 2.5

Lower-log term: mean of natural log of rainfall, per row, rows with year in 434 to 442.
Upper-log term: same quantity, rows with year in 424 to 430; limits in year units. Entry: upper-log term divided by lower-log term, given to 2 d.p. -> 1.34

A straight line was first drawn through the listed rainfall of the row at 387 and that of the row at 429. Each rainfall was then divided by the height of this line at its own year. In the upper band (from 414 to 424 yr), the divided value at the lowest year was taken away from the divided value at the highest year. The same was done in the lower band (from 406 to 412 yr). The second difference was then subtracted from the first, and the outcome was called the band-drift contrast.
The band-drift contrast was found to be 0.5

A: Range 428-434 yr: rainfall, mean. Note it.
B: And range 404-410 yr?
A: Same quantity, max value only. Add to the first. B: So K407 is 6.9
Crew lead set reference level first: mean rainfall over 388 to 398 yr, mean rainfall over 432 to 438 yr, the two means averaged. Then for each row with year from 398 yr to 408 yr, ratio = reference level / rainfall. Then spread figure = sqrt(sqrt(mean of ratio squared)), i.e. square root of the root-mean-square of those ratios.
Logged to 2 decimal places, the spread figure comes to 0.93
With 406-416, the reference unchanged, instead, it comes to 1.13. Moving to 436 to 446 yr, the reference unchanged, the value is 1.15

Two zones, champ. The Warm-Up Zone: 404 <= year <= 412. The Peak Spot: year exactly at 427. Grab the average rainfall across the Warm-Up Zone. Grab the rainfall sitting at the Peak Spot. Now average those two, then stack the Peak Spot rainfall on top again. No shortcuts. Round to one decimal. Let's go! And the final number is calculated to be 6.7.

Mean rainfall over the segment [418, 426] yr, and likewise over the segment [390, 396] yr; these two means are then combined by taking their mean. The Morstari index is 3.76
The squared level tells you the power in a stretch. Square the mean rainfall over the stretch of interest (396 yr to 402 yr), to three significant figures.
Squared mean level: 16.1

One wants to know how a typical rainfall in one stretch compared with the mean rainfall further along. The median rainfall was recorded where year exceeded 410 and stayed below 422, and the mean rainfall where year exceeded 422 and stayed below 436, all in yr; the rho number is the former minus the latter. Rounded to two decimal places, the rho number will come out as -0.26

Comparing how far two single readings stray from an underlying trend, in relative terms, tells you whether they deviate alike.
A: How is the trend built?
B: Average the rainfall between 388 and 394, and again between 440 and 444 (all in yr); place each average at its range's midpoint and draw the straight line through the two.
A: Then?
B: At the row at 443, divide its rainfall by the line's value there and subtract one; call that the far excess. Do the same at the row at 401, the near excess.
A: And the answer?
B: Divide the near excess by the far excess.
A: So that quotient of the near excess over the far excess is 36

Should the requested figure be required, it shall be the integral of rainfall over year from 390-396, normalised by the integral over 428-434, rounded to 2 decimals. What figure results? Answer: 1.37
